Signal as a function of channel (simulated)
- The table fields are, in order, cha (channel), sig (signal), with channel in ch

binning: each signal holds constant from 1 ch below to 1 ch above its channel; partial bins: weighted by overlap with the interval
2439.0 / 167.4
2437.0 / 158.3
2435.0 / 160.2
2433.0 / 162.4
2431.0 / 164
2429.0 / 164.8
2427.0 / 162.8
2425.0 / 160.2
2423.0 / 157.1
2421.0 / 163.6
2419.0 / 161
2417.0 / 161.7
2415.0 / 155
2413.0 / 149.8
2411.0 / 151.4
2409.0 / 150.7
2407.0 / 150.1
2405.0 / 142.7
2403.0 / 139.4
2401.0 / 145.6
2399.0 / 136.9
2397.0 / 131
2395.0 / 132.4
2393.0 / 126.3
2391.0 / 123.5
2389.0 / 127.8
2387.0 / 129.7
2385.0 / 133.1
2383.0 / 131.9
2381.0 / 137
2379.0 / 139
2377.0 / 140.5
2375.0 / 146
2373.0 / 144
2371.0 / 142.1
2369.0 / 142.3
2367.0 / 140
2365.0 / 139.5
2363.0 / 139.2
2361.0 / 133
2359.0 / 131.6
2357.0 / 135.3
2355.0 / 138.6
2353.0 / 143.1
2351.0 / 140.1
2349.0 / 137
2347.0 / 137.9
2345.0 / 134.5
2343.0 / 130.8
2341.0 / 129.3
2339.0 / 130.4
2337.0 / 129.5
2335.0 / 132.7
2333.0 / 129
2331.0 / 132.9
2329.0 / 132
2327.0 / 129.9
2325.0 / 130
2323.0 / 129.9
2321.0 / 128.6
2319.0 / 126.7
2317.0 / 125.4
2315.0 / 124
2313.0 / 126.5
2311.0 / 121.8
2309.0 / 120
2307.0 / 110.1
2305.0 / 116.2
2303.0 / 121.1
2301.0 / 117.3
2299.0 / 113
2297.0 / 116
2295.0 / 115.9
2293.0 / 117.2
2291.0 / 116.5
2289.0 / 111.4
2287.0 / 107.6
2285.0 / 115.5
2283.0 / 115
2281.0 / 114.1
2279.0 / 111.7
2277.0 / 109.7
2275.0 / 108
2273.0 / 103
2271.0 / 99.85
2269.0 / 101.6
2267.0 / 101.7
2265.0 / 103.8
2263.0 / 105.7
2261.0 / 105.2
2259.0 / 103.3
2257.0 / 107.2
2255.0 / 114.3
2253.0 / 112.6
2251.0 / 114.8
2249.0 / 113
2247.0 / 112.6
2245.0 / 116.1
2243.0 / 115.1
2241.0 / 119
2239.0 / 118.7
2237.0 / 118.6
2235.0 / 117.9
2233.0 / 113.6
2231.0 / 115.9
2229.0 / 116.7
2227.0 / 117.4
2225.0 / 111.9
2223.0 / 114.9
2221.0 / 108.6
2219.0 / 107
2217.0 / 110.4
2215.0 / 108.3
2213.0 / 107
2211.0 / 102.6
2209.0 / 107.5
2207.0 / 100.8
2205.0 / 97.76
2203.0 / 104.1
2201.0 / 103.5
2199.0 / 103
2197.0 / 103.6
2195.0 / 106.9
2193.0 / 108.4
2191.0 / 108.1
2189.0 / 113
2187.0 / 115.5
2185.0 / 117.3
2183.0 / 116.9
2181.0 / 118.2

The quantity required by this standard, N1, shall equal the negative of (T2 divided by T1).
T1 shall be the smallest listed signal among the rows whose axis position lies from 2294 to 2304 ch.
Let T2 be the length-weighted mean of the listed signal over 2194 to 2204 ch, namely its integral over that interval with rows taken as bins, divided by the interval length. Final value -0.92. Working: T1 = 113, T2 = 104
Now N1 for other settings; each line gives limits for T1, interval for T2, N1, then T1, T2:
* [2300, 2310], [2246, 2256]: -1.03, 110.1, 113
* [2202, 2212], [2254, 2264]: -1.10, 97.76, 107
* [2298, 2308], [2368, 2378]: -1.30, 110.1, 143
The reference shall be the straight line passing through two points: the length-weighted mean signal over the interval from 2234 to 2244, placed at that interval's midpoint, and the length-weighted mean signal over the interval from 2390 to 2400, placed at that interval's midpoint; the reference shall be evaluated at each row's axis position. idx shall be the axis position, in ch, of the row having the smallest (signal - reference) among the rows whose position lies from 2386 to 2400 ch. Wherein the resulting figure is 2391.0 ch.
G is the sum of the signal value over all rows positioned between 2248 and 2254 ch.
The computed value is 340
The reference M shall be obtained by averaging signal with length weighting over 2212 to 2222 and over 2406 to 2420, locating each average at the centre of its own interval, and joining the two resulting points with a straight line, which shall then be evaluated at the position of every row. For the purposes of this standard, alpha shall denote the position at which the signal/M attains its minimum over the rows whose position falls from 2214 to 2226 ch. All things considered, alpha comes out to 2219.0 ch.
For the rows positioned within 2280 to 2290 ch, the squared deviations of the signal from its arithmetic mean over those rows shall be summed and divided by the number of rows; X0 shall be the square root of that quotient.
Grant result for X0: 2.9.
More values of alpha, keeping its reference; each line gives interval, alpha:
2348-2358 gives 2357.0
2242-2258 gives 2257.0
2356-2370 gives 2359.0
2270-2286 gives 2271.0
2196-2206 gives 2205.0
